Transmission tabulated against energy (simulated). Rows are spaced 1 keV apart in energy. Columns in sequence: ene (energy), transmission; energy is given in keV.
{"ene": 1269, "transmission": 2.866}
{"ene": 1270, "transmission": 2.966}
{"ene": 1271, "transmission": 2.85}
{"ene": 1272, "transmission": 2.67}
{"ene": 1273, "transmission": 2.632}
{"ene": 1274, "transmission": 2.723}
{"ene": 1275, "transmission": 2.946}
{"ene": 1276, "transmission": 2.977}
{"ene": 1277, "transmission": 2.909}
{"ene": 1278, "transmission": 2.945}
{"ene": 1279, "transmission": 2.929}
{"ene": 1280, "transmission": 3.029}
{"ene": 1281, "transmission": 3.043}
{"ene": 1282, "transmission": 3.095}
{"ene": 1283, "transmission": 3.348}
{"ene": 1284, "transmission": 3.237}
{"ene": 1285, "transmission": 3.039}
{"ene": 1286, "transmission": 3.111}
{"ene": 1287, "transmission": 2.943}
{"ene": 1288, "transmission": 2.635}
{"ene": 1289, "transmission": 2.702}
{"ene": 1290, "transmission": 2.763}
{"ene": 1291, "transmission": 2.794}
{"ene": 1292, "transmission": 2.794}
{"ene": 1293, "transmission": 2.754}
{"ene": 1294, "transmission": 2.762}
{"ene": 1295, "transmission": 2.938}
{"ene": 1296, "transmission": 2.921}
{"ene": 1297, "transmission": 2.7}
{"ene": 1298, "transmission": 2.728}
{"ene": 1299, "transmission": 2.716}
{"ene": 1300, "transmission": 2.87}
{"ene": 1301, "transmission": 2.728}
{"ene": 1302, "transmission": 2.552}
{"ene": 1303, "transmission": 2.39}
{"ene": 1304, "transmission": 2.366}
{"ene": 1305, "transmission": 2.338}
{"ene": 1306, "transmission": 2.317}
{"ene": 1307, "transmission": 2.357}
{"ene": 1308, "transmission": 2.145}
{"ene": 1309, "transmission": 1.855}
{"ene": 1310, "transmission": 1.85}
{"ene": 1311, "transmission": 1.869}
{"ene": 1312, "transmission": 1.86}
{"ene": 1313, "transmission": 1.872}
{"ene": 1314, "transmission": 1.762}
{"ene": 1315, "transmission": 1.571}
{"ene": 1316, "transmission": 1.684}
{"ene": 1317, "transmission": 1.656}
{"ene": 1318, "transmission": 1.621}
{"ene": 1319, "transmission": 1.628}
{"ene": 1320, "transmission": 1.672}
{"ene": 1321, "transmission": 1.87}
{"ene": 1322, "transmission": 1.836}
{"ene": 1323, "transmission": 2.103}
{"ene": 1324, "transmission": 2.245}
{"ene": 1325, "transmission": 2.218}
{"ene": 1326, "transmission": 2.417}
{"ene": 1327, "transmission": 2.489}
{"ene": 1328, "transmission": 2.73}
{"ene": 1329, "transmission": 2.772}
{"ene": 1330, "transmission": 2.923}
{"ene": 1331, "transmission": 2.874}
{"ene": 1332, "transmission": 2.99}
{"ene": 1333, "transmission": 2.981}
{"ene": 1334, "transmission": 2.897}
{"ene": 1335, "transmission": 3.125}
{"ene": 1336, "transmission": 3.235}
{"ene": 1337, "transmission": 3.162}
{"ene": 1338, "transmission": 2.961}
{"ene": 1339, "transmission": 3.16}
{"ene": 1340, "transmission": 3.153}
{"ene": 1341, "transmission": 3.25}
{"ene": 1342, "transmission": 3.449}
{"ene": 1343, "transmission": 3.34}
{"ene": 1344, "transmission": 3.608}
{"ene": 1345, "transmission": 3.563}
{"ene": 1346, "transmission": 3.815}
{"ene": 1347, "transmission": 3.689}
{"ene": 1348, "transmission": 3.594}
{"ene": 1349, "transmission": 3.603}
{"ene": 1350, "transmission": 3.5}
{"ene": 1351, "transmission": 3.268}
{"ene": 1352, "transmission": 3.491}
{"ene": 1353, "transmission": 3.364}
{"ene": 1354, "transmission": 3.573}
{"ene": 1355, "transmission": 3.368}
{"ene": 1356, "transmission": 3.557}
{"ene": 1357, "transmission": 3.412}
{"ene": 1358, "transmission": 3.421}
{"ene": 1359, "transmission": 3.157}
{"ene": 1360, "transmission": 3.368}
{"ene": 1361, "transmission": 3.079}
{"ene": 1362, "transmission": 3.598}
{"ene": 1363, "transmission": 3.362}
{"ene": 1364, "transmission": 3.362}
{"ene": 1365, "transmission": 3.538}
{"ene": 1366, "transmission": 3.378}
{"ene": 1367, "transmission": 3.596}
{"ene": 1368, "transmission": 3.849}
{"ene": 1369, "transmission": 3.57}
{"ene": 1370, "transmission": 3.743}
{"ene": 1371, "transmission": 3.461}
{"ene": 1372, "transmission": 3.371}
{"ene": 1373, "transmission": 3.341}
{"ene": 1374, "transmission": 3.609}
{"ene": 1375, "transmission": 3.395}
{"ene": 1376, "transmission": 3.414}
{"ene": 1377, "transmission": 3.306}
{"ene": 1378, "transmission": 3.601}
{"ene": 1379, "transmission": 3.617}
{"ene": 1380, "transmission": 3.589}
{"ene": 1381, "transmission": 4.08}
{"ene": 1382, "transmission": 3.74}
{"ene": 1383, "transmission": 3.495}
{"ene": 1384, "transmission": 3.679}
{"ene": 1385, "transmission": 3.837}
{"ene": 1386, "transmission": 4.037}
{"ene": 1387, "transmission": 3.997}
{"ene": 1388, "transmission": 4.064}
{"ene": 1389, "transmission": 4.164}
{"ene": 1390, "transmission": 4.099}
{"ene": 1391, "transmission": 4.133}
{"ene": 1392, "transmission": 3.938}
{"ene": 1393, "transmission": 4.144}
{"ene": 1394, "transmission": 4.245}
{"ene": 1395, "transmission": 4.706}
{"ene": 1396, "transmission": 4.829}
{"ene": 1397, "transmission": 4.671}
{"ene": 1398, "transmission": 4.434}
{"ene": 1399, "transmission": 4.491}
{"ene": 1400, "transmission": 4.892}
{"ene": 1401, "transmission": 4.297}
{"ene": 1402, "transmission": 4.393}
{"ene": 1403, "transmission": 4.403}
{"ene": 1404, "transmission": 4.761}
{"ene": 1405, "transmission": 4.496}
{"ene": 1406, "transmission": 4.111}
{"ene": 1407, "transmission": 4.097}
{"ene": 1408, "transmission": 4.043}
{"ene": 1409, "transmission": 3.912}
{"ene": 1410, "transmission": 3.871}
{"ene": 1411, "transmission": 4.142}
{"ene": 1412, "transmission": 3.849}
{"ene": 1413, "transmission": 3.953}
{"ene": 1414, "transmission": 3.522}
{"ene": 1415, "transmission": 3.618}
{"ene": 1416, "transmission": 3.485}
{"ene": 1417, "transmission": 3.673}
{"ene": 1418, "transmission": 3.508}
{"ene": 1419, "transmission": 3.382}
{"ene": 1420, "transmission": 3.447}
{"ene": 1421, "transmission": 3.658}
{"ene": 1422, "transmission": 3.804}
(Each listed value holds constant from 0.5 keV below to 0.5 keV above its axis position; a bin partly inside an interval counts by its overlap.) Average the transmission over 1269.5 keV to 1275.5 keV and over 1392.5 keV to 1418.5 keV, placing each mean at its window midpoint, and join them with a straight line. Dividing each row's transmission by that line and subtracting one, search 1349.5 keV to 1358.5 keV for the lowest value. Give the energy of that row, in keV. 1351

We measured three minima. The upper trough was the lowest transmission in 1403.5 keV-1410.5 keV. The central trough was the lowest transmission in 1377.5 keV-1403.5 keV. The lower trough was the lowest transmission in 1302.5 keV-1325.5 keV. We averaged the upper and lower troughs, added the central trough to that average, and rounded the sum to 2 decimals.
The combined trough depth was 6.22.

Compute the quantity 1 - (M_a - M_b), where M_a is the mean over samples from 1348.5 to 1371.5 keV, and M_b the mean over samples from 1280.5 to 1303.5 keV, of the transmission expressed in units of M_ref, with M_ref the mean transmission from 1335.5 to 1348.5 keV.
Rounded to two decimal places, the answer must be 0.82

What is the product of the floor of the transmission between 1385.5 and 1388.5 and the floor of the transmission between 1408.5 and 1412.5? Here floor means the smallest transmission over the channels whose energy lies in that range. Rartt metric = 15.4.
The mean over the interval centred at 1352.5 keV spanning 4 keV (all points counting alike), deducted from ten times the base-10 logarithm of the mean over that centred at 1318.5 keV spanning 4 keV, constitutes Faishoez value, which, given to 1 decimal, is -1.3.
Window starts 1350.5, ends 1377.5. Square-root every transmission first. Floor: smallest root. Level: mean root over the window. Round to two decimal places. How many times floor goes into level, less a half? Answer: 0.56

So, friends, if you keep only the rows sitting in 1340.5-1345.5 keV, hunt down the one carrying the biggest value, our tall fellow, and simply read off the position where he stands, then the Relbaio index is 1344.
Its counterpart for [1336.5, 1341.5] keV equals 1341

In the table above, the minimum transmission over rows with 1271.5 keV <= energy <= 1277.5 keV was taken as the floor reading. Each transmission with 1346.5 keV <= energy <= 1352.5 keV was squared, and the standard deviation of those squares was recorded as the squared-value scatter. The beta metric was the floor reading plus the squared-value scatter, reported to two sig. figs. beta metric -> 3.6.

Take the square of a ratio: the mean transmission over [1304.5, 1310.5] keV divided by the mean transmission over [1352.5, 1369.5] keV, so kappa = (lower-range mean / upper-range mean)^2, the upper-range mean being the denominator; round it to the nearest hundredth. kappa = 0.39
